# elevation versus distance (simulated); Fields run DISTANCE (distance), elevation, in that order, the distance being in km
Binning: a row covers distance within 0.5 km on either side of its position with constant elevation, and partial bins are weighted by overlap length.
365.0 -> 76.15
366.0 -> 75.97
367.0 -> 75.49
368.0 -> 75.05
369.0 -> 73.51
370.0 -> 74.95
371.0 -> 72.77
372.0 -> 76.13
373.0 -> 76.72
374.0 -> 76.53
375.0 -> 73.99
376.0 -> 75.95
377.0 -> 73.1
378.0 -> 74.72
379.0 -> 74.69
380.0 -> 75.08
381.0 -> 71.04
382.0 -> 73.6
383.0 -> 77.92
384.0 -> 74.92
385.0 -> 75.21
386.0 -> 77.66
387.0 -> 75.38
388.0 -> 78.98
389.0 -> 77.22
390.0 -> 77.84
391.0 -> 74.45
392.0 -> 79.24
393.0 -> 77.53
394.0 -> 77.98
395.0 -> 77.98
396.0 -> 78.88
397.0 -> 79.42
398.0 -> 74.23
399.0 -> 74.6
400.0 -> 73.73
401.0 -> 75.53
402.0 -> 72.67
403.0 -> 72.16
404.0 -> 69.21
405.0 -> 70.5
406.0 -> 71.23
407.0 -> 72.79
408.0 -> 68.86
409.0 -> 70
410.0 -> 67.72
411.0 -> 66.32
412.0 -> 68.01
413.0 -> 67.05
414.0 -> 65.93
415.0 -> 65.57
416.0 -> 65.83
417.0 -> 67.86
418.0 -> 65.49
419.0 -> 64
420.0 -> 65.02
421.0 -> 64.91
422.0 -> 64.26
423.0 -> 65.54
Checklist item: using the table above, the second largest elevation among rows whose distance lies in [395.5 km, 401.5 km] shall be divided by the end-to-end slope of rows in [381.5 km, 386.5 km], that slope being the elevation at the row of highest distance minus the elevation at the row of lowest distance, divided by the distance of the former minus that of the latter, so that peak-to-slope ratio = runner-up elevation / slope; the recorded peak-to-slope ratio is 78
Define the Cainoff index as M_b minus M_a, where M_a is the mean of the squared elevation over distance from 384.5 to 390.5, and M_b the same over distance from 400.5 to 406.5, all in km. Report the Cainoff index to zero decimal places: -767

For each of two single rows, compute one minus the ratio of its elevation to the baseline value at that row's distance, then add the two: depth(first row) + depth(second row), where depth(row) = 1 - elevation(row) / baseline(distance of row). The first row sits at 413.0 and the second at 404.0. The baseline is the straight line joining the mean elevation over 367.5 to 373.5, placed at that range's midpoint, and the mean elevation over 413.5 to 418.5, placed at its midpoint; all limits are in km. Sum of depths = -0.02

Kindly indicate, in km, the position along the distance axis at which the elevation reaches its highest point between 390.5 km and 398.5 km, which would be 397.0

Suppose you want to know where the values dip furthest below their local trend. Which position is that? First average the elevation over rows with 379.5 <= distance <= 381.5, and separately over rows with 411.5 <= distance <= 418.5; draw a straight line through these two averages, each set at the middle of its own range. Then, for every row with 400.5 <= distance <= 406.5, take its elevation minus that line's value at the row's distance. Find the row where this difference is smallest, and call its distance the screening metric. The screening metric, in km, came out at 404.0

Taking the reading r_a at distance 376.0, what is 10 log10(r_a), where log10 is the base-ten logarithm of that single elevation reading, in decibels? 18.8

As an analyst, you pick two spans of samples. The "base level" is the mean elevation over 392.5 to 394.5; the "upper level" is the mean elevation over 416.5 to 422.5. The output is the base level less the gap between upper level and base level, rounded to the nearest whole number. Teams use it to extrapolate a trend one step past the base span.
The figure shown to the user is 90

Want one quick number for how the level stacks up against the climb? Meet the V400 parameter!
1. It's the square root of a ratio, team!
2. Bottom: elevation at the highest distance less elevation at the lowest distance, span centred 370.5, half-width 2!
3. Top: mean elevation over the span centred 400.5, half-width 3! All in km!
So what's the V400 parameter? 5.3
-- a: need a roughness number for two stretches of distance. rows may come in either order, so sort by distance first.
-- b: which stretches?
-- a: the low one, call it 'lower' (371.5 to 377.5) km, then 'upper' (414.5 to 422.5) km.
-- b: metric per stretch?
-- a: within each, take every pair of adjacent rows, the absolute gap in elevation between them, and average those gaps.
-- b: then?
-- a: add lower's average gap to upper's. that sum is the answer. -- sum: 2.8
